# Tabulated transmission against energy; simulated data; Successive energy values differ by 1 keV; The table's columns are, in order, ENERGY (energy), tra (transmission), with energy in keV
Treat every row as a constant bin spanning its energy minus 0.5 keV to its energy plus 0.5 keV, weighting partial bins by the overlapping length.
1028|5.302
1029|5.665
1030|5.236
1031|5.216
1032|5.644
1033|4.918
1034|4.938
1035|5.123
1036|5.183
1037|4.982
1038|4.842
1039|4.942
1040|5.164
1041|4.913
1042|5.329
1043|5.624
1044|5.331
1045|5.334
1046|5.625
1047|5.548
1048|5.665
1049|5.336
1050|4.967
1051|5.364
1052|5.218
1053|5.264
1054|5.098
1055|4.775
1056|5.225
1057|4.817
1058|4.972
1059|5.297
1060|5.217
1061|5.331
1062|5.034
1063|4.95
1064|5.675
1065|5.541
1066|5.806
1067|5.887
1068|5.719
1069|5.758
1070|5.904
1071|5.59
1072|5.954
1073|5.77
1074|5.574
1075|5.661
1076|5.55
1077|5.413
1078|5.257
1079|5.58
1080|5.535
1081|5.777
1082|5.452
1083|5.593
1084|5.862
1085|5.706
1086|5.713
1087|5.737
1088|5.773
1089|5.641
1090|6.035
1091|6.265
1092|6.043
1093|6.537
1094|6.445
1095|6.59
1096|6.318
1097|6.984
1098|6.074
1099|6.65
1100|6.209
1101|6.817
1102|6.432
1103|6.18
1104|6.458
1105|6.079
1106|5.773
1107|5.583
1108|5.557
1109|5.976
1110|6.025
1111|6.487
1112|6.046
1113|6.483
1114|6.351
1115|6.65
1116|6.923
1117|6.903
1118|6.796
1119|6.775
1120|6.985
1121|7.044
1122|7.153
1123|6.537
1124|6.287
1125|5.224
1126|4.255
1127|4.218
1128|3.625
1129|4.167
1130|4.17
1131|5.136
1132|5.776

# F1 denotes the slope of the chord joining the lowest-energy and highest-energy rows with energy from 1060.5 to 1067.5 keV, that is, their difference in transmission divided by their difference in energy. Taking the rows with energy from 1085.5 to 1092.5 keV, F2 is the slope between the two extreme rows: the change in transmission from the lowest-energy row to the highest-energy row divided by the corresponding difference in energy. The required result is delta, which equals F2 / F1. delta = 0.59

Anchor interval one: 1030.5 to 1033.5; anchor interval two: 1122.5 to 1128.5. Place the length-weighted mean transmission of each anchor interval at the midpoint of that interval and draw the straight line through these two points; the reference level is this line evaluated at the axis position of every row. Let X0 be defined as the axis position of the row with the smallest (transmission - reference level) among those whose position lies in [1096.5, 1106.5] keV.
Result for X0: 1106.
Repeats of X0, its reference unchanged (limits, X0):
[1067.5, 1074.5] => 1074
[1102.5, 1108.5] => 1108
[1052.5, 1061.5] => 1055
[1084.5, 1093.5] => 1089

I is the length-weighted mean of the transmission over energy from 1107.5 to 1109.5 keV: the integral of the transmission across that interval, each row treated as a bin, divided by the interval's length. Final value 5.77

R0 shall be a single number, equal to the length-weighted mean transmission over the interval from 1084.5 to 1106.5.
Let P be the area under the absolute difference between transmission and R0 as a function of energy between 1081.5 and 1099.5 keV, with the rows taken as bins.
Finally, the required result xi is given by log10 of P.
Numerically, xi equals 0.84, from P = 7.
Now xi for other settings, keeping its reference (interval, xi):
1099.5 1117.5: 0.78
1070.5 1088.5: 1.01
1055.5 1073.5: 1.12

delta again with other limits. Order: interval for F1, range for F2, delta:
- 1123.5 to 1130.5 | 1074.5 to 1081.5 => -0.05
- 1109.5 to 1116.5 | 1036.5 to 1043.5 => 0.71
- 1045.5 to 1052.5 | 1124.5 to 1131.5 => 0.22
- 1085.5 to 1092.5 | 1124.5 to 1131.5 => -0.27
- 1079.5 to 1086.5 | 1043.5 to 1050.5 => -2.04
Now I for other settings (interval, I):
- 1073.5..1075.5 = 5.62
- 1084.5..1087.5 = 5.72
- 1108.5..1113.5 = 6.20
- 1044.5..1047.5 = 5.50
